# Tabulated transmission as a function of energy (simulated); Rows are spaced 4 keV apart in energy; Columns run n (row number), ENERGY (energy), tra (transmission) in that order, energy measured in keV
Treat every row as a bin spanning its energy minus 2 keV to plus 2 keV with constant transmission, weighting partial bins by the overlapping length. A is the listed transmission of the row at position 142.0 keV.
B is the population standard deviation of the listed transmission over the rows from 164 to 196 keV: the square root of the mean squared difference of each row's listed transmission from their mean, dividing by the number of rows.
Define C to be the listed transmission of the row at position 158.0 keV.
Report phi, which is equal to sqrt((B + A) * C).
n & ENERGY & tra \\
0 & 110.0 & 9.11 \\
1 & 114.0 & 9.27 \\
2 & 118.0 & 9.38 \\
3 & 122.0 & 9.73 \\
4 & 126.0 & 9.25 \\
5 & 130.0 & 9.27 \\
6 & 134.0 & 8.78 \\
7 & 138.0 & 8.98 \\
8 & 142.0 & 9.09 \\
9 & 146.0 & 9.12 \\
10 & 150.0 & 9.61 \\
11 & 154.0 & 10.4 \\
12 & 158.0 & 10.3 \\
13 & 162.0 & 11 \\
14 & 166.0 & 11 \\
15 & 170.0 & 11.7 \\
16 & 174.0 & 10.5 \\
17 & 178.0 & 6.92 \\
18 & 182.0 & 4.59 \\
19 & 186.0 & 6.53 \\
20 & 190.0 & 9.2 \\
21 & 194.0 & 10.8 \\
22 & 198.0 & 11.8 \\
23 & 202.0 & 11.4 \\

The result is 10.9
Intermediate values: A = 9.09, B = 2.4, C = 10.3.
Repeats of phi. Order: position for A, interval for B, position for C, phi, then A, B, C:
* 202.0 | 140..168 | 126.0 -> 10.6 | 11.4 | 0.8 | 9.25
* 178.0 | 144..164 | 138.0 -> 8.2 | 6.92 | 0.7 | 8.98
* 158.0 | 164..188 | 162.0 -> 11.9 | 10.3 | 2.7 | 11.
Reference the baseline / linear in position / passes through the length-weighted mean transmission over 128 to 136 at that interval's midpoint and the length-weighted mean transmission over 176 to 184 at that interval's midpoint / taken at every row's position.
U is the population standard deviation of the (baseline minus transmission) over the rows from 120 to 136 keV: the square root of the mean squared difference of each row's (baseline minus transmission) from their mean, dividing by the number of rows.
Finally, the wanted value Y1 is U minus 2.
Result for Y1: -1.9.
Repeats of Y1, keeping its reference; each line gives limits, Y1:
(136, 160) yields -1.0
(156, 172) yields -1.2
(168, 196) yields 0.4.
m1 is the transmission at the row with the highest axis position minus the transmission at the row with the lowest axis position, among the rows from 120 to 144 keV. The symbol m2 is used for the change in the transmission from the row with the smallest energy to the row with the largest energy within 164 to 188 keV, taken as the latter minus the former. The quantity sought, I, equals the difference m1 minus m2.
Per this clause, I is 3.8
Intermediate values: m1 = -0.6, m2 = -4.5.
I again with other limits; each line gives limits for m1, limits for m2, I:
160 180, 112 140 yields -3.8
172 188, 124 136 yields -3.5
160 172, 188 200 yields -1.9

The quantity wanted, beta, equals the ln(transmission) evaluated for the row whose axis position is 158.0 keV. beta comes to 2.33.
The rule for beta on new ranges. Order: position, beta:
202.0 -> 2.43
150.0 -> 2.26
